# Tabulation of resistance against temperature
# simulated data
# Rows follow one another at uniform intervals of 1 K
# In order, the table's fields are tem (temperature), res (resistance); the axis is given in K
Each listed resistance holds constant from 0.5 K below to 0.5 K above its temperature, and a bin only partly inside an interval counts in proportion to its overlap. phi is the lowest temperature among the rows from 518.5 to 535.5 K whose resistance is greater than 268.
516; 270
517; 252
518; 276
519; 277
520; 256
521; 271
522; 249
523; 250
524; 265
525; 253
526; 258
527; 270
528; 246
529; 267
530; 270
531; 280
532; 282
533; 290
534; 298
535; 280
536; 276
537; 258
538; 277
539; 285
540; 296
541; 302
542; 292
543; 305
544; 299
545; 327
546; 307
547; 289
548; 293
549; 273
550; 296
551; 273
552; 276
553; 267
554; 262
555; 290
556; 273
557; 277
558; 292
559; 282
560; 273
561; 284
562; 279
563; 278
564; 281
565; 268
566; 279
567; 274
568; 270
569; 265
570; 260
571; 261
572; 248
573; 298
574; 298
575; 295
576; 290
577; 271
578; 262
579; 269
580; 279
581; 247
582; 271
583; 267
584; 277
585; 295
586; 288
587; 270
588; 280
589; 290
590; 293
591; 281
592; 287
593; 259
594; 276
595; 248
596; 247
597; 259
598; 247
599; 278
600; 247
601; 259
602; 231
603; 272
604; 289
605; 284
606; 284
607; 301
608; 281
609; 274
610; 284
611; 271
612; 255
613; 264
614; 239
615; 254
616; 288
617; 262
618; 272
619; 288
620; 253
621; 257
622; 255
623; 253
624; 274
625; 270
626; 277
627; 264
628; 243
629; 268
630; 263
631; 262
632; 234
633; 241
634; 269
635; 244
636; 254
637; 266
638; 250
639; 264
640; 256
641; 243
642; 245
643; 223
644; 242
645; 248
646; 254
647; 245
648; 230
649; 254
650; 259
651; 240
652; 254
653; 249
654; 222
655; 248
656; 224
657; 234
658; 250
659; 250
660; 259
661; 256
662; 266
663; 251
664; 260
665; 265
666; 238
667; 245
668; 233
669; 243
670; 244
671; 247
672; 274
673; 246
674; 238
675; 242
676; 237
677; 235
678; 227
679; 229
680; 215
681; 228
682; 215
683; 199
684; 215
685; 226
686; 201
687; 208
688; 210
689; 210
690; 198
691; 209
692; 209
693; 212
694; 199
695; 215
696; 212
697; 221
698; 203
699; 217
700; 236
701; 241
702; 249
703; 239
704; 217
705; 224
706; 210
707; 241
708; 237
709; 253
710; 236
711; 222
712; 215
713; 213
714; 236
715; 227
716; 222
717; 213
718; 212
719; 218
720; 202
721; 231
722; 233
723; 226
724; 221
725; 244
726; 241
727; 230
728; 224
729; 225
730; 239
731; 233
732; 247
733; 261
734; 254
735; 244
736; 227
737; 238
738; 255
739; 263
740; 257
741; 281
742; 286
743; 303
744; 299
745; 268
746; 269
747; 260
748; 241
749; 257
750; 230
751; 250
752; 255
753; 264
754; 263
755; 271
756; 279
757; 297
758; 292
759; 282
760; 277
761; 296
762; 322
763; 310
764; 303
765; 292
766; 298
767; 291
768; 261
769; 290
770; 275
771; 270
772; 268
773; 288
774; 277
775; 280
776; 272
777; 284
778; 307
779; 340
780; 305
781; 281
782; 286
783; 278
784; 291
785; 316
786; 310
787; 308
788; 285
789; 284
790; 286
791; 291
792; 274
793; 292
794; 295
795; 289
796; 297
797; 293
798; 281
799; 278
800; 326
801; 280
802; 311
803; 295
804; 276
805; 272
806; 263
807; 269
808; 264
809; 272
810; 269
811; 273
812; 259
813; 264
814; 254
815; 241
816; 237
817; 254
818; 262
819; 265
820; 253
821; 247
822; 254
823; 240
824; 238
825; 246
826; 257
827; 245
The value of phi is 519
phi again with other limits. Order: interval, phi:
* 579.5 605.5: 580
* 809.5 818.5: 810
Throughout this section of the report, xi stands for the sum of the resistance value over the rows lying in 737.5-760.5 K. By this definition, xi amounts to 6199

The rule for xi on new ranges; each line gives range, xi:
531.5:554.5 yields 6603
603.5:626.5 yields 6229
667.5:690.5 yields 5220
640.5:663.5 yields 5646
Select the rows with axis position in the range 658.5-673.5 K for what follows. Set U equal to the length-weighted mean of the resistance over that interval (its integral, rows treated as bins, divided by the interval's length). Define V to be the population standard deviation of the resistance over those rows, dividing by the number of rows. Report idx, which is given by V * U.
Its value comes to 2754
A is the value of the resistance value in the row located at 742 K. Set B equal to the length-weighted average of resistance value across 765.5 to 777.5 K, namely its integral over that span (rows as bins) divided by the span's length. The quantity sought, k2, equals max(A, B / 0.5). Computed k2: 559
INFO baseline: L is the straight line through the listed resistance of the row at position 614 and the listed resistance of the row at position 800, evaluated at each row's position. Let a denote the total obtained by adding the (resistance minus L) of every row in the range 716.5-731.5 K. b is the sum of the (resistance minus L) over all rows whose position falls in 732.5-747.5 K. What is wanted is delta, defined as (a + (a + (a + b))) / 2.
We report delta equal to -1699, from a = -965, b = -504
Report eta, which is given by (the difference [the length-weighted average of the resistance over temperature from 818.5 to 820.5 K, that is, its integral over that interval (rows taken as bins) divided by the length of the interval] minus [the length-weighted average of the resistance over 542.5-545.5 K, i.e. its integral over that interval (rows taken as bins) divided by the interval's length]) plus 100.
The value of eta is 49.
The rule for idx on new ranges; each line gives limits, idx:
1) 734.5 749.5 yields 5571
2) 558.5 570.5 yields 1952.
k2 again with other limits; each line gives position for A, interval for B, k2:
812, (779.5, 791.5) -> 587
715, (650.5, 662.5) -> 492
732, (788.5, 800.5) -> 581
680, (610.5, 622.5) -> 526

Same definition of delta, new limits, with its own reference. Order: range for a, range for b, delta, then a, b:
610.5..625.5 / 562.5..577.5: 943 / 342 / 860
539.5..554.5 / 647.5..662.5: 1774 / 1242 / -178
